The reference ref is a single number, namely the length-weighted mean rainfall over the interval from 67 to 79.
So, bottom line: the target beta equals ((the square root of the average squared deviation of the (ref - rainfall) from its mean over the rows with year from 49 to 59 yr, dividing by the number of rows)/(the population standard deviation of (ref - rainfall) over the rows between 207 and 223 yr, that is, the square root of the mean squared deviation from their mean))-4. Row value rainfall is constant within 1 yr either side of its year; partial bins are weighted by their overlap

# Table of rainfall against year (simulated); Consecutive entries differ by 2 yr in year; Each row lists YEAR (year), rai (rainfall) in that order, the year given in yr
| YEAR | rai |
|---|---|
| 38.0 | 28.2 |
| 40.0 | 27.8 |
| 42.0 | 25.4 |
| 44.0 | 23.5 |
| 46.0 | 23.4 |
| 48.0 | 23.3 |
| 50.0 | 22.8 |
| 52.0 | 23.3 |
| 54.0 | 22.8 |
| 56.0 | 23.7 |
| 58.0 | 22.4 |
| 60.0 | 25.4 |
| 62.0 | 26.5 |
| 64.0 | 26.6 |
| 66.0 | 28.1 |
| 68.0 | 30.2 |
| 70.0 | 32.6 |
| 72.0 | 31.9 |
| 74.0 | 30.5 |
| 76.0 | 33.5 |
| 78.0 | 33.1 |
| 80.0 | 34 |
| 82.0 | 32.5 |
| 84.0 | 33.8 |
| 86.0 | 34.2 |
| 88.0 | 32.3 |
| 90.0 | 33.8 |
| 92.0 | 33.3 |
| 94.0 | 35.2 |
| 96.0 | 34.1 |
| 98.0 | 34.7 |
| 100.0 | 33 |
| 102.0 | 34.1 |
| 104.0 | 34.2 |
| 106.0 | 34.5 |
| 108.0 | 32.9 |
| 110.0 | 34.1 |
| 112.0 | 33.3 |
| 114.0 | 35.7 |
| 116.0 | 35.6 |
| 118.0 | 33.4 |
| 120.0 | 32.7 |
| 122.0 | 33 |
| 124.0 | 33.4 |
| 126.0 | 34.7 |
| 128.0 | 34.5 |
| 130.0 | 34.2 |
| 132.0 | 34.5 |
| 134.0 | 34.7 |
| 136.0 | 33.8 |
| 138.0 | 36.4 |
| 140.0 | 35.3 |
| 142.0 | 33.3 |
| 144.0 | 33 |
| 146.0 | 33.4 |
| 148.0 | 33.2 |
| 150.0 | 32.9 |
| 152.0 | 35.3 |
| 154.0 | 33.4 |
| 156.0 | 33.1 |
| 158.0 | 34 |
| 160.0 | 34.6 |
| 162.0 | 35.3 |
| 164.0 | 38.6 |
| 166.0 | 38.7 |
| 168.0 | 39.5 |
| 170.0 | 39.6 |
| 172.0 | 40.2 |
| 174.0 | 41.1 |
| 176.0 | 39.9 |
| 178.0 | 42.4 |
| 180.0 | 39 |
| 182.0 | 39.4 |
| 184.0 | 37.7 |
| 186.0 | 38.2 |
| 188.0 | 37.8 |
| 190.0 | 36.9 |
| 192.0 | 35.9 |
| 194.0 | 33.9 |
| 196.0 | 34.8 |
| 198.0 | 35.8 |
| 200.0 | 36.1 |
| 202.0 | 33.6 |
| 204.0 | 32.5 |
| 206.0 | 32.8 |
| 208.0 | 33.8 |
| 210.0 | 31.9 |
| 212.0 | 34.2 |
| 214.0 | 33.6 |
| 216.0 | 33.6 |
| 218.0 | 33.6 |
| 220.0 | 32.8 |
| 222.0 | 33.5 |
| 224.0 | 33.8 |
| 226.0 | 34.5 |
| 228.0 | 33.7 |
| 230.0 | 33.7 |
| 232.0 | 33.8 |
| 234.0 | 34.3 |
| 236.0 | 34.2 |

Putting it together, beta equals -3.3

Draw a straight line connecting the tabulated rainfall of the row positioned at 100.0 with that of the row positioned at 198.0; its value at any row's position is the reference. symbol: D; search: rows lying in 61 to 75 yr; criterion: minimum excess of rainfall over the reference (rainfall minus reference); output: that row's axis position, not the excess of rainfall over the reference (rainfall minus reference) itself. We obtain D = 62.0 yr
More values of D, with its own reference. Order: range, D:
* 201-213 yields 210.0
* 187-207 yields 204.0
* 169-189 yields 188.0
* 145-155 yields 150.0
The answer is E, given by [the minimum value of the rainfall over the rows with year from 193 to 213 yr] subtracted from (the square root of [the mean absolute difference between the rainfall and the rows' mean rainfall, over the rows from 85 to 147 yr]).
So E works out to -31.0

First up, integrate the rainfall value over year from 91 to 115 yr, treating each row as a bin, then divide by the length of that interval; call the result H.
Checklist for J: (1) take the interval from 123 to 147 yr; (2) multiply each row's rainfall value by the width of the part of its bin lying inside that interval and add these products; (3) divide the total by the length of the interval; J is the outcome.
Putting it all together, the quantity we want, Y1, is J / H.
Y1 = 1.01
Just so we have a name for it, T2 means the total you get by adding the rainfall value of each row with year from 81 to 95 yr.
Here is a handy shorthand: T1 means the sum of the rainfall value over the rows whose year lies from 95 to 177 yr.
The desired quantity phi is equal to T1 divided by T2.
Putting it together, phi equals 6.1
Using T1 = 1436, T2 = 235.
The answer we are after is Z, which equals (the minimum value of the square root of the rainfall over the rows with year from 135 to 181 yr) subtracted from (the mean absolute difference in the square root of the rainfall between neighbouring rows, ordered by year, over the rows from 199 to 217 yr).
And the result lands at -5.63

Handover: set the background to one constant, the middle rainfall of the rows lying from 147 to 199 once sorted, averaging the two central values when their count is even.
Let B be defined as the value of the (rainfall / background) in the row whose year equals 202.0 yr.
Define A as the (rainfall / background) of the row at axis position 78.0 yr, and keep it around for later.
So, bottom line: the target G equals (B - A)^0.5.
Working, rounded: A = 0.89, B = 0.90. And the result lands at 0.1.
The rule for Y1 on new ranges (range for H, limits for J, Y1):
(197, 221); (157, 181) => 1.14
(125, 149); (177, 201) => 1.09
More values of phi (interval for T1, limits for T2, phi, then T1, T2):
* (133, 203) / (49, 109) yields 1.4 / 1271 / 920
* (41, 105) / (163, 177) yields 3.4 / 948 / 278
